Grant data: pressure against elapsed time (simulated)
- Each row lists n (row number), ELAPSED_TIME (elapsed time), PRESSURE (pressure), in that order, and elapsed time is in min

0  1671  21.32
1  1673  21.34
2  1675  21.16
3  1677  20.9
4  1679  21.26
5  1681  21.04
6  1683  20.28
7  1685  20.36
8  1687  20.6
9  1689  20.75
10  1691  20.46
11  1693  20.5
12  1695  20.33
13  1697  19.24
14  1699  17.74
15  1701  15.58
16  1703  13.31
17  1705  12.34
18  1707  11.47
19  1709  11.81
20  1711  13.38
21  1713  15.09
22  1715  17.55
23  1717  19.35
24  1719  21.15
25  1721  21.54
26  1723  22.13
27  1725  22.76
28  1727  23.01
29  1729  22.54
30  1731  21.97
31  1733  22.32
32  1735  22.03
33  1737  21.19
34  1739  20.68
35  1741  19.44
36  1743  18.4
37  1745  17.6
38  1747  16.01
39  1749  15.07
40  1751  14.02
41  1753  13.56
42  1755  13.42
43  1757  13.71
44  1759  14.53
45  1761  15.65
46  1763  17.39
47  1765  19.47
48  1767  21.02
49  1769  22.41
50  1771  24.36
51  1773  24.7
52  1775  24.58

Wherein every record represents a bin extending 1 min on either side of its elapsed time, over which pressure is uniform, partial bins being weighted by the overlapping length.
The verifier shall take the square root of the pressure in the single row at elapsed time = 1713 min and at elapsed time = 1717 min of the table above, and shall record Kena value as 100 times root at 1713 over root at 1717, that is 88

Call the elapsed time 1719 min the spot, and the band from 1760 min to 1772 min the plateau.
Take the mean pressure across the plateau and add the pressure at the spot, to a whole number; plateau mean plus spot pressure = 41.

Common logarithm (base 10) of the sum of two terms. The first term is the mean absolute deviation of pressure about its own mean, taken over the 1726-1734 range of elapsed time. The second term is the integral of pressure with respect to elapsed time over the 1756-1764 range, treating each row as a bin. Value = 2.09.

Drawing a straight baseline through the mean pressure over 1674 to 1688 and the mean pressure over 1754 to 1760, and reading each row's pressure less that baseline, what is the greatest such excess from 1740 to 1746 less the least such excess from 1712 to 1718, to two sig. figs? 6.9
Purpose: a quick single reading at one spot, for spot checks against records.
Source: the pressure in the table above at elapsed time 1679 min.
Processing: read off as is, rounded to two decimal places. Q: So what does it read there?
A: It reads 21.26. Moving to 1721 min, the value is 21.54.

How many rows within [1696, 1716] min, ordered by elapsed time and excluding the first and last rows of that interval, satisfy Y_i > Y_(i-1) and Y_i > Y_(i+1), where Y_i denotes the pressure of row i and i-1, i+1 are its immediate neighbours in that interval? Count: 0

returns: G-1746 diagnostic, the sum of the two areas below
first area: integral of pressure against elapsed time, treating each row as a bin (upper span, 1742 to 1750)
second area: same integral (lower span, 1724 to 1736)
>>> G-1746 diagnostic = 403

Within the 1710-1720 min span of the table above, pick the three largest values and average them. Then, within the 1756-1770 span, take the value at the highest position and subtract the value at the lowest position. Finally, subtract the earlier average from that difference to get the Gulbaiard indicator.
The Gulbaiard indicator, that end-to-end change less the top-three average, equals -11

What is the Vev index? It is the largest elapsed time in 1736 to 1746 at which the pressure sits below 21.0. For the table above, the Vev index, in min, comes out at 1745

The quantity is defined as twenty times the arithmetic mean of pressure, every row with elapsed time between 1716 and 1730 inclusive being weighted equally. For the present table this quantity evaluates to 436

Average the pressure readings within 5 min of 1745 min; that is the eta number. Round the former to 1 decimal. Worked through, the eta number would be 17.3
